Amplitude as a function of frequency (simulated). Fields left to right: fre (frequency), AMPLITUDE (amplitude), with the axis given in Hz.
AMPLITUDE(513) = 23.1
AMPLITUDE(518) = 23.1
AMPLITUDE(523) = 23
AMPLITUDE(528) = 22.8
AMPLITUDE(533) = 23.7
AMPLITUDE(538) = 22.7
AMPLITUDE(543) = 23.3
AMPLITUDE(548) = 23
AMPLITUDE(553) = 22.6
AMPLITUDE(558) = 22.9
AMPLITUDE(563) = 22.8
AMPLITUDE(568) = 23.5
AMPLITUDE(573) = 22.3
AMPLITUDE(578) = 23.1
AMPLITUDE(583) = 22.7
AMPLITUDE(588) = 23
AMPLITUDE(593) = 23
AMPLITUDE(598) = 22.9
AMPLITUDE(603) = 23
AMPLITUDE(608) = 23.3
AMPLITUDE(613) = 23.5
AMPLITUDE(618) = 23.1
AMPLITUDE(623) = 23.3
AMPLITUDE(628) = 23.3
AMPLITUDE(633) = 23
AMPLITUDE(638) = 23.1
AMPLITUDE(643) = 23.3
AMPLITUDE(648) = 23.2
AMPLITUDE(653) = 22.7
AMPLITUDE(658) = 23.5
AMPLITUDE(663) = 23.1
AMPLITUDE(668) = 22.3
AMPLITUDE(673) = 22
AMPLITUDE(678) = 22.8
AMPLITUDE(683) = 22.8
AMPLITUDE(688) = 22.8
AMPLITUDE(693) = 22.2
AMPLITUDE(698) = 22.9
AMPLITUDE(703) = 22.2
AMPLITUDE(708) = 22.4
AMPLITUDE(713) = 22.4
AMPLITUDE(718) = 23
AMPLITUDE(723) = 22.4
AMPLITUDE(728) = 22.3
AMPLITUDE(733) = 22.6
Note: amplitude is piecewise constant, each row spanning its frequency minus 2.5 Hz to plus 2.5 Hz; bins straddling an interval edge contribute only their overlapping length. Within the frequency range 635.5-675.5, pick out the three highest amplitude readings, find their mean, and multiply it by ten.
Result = 233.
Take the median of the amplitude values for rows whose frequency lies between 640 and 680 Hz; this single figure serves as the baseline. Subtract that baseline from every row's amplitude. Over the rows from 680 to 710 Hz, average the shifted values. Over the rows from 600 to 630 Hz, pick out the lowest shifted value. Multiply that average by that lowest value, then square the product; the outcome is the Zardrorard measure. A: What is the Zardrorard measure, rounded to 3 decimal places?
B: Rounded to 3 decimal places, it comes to 0.000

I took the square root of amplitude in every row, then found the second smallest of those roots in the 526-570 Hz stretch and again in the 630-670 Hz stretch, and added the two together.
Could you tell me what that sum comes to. 9.53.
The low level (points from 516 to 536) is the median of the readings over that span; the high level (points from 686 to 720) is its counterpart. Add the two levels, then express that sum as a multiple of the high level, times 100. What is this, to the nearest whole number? 203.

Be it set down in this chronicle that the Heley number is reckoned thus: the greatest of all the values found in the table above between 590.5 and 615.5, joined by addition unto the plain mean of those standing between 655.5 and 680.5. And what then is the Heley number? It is 46.2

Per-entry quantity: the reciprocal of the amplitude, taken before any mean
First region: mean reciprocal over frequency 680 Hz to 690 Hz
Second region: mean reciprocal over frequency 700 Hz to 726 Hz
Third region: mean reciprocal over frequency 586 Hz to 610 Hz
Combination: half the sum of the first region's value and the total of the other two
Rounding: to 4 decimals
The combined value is 0.0659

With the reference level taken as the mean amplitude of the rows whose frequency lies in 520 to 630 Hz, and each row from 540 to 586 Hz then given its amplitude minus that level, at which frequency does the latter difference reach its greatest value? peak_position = 568 Hz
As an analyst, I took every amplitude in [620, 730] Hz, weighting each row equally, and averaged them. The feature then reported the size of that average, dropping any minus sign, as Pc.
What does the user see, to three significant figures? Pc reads 22.8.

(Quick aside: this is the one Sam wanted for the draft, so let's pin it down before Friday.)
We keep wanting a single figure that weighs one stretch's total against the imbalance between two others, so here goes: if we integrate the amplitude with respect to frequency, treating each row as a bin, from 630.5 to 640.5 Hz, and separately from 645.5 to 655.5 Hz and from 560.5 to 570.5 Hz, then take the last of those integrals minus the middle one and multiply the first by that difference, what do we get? 461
